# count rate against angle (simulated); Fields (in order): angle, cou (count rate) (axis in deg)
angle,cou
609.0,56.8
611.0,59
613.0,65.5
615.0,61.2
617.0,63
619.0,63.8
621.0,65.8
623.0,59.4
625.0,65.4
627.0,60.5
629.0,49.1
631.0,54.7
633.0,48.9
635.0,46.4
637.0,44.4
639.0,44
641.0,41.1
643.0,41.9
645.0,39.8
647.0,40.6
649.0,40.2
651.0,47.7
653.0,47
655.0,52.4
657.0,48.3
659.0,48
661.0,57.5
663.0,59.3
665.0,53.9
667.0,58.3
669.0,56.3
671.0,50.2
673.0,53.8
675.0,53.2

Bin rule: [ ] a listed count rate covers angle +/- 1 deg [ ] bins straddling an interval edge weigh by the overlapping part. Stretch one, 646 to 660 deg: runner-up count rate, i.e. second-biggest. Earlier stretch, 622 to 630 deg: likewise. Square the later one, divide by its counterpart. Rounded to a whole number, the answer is 39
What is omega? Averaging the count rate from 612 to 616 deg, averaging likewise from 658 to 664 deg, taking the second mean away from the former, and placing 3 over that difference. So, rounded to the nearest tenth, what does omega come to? 0.4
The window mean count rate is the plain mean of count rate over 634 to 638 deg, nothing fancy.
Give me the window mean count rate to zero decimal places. 45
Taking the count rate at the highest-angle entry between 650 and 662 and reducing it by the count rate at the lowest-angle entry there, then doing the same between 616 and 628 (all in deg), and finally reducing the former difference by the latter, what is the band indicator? 12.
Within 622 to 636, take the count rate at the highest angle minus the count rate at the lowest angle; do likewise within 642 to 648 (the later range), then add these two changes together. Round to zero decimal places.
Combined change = -14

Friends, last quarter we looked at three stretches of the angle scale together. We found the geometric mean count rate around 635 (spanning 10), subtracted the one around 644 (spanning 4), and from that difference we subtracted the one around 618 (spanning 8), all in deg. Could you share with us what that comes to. -57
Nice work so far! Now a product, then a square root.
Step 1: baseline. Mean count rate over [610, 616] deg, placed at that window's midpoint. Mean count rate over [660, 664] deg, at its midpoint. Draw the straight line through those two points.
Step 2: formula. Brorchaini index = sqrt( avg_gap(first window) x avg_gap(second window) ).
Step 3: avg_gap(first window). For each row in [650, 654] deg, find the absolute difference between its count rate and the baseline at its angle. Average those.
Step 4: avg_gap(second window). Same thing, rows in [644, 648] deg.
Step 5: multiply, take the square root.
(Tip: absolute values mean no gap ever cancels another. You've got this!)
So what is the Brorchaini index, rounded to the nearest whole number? 15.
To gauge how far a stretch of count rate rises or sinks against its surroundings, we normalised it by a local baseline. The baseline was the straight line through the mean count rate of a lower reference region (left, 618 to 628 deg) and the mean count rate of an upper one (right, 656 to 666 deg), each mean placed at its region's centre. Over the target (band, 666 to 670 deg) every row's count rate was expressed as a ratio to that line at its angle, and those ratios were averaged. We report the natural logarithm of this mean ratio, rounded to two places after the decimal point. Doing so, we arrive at 0.10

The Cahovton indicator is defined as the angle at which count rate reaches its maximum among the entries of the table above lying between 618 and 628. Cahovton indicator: 621.0 deg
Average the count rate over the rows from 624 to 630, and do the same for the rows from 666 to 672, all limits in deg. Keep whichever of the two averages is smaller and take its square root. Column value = 7.41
